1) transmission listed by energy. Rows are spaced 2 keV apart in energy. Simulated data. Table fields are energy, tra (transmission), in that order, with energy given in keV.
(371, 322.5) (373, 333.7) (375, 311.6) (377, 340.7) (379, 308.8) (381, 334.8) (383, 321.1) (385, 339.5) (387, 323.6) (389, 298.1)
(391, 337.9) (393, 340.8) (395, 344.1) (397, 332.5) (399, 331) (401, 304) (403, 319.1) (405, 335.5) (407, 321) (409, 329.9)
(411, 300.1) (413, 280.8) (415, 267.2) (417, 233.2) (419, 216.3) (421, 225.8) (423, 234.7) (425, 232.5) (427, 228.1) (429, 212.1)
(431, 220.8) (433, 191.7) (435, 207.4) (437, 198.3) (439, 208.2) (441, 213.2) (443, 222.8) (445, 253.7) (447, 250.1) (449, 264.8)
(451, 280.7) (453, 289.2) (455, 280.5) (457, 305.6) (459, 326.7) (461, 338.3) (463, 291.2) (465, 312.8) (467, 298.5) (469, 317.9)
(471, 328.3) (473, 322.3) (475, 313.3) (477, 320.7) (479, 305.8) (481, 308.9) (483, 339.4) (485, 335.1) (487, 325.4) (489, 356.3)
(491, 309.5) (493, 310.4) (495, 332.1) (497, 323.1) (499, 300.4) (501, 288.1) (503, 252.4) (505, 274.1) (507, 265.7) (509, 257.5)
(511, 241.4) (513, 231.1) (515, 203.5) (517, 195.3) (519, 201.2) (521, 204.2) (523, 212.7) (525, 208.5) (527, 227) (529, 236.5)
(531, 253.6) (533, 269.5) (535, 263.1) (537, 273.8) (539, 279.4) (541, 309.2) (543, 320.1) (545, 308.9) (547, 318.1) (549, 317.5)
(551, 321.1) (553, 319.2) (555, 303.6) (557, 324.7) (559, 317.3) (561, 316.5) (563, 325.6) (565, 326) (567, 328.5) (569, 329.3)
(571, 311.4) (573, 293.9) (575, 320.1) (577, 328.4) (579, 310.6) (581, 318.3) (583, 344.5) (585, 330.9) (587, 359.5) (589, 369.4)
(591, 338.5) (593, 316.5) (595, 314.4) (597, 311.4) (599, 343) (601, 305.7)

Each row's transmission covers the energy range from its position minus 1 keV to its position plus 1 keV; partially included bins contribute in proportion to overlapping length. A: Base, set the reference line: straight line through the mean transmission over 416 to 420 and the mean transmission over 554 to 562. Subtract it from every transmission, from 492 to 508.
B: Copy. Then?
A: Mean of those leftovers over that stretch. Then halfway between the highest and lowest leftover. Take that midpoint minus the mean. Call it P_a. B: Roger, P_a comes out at -0.4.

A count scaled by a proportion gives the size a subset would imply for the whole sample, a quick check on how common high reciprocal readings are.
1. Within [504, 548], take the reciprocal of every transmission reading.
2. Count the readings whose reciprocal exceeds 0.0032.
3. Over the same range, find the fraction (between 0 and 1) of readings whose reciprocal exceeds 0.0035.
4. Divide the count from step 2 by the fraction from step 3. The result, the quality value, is 24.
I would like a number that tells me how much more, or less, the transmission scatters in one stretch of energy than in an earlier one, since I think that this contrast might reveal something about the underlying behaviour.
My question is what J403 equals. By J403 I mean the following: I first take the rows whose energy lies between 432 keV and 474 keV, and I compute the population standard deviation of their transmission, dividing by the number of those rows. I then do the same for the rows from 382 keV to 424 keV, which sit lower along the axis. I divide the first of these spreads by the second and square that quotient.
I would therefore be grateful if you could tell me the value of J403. 1.3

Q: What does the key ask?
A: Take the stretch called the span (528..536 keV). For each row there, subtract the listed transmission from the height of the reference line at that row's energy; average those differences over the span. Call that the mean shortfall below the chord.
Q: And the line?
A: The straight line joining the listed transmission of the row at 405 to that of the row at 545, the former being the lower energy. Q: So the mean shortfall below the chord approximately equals 56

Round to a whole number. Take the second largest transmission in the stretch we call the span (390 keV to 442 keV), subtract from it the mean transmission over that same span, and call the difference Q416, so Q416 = 73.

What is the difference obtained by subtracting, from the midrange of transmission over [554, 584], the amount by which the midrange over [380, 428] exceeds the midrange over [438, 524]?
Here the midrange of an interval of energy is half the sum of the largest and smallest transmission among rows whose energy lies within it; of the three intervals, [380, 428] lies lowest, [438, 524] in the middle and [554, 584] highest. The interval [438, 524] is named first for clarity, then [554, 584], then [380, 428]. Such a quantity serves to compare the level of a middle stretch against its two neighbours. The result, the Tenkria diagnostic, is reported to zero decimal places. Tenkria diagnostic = 315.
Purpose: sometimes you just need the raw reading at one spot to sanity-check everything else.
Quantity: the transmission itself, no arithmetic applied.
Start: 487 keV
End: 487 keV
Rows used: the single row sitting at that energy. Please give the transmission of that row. 325.4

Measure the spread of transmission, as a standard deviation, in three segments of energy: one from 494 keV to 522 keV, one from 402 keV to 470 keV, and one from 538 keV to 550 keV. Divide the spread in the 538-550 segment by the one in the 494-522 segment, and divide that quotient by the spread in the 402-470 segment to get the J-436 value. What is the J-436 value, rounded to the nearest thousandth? 0.007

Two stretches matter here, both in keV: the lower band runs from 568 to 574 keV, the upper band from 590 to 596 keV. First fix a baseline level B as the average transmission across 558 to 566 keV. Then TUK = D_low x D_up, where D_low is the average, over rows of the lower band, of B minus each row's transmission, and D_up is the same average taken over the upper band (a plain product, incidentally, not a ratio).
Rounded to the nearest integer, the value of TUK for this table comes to -18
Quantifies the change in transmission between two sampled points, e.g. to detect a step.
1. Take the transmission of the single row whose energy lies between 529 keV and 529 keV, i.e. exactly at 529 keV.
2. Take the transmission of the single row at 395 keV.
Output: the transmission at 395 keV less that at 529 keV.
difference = 108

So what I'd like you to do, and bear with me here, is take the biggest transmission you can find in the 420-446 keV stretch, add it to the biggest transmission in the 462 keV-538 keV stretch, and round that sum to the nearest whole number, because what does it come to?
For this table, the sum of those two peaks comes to 610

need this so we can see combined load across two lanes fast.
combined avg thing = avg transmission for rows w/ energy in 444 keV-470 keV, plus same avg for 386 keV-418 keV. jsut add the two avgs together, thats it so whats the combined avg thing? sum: 606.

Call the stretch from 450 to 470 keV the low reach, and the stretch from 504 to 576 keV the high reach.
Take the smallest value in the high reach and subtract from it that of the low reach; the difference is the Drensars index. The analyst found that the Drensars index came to -85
